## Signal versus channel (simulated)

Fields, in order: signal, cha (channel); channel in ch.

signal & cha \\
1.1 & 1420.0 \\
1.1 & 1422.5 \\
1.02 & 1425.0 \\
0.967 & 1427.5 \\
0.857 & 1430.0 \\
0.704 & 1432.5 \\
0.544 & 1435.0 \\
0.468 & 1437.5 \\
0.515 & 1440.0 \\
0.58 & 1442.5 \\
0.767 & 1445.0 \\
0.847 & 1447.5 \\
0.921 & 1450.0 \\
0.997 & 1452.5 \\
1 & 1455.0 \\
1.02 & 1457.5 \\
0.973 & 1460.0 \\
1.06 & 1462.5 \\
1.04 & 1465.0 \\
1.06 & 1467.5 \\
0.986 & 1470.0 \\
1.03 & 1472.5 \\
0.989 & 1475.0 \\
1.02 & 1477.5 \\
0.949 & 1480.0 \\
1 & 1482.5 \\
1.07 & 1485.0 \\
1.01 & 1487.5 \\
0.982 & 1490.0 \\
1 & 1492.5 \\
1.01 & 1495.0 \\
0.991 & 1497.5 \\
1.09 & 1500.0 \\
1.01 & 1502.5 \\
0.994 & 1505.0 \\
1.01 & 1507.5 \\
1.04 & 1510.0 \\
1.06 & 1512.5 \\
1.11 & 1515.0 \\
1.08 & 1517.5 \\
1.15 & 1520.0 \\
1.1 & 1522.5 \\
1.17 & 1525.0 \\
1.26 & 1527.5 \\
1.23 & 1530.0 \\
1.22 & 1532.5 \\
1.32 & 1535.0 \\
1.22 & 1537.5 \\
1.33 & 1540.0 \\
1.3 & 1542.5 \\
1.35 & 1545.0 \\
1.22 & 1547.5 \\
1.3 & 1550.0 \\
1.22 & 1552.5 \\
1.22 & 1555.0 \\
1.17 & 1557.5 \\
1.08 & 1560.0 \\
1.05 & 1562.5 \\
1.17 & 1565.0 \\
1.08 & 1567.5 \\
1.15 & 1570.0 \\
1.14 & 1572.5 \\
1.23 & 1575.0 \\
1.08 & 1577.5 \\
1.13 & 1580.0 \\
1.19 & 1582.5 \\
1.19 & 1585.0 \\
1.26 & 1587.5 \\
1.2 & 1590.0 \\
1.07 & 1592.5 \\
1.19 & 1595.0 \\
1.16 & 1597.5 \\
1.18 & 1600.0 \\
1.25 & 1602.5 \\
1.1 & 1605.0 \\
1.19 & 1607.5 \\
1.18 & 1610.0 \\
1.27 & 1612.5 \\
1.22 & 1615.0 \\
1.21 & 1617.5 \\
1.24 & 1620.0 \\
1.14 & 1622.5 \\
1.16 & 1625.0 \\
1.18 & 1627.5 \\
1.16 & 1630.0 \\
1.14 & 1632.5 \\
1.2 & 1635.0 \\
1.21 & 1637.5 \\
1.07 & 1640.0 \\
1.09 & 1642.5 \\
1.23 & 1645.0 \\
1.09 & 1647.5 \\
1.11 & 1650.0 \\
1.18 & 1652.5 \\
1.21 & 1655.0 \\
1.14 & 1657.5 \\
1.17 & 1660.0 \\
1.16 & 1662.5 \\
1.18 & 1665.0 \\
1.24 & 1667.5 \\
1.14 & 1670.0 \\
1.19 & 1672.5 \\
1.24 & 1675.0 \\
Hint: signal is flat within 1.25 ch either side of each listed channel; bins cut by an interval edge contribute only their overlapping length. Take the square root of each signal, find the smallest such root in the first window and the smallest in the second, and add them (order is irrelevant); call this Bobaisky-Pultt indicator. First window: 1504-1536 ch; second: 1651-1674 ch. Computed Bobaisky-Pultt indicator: 2.065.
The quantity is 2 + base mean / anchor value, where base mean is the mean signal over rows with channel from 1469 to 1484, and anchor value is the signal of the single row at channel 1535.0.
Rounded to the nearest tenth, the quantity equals 2.8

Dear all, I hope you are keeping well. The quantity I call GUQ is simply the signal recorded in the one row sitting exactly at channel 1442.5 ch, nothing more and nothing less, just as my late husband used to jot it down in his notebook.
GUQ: 0.58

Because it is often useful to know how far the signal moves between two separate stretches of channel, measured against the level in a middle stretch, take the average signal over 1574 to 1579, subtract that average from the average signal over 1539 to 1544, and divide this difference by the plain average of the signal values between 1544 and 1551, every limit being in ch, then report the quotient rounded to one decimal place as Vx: 0.1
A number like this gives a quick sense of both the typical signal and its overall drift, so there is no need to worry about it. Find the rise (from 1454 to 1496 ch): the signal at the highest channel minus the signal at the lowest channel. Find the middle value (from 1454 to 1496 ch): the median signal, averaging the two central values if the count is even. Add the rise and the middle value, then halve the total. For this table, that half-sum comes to 0.51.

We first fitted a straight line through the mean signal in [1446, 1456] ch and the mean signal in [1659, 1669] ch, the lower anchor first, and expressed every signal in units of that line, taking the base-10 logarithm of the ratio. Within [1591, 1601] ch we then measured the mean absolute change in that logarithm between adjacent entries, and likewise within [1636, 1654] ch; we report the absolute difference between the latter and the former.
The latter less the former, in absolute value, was 0.012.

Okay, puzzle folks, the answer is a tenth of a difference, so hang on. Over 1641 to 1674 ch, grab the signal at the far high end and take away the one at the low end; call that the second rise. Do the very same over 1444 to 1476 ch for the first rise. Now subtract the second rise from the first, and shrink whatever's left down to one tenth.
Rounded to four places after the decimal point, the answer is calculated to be 0.0122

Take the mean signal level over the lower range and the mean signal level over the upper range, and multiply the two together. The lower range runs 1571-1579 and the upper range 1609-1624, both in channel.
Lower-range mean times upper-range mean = 1.39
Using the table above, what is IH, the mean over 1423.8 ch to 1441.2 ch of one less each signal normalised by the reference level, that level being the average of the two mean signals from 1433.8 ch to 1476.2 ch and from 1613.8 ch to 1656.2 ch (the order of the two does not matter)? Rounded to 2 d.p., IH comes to 0.29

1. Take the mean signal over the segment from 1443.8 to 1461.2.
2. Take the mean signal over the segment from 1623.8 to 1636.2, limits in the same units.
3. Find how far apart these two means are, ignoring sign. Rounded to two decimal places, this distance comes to 0.24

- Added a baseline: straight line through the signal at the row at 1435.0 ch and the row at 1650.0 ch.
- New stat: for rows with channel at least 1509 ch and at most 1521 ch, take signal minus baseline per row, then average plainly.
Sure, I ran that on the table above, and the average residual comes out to 0.33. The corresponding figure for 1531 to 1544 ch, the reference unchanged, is 0.46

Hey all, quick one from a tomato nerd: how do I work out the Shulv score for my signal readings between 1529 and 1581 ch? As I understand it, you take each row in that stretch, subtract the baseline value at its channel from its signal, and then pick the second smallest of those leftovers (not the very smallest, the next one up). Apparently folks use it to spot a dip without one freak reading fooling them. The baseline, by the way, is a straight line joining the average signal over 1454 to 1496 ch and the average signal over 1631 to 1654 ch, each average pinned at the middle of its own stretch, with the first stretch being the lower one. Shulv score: -0.01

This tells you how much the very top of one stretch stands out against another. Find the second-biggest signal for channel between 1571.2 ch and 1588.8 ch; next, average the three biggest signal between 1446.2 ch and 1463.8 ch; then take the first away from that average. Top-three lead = -0.20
